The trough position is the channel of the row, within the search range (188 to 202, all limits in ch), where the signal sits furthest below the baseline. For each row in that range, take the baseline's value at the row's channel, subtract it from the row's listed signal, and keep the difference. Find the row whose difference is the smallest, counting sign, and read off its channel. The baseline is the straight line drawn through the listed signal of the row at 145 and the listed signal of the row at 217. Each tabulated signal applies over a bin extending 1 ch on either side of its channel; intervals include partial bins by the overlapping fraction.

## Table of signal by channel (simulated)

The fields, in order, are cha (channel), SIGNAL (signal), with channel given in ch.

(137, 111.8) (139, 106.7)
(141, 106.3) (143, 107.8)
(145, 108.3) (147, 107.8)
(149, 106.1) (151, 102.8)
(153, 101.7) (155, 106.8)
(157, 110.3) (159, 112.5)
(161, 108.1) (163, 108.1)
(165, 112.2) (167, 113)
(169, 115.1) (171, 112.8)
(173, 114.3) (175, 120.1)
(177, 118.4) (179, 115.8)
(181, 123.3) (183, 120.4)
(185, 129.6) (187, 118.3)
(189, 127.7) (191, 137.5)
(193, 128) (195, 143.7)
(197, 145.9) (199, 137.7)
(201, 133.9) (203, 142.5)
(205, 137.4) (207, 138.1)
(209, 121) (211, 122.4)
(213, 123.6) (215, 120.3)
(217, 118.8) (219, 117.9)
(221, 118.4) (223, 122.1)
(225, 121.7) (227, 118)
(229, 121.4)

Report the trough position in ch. 193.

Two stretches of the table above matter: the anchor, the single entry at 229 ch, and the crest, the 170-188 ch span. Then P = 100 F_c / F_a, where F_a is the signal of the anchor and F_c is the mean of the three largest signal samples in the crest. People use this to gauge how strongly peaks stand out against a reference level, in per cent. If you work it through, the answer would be 102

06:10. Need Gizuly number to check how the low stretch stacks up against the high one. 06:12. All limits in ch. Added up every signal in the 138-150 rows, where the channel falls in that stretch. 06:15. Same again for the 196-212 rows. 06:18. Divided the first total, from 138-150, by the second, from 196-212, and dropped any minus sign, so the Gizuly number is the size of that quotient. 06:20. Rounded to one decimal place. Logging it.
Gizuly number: 0.6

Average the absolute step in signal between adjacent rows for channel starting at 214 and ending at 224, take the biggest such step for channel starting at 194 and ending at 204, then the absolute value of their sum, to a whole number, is 10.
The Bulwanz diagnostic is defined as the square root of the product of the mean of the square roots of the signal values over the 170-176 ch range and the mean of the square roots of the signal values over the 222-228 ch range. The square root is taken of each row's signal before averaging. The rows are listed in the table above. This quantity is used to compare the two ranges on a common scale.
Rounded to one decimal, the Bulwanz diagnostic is 10.9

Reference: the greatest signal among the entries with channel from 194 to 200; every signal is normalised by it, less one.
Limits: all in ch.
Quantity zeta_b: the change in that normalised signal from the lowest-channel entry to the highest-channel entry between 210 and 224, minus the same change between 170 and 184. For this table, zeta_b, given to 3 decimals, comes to -0.054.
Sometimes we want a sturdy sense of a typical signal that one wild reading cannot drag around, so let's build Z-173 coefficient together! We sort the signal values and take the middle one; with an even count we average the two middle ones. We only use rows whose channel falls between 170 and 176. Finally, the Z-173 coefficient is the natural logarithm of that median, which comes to 4.74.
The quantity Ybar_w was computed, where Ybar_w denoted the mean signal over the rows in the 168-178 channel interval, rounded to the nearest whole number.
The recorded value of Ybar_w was 116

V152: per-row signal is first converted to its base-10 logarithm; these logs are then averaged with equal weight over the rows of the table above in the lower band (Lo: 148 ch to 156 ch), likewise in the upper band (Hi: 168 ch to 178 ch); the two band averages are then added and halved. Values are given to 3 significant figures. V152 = 2.04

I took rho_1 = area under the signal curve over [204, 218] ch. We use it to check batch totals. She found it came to 1763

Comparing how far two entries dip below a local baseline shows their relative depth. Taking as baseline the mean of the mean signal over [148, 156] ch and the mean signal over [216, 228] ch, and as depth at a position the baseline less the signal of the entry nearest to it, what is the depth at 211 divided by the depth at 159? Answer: 18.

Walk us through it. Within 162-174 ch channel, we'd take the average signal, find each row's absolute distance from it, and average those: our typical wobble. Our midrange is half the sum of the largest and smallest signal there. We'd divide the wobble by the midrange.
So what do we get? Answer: 0.015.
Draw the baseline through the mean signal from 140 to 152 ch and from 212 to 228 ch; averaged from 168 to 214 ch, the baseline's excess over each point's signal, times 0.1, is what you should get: -1.25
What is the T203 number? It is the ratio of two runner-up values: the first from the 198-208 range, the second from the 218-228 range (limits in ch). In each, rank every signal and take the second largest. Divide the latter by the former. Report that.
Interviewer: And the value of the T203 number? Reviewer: 0.88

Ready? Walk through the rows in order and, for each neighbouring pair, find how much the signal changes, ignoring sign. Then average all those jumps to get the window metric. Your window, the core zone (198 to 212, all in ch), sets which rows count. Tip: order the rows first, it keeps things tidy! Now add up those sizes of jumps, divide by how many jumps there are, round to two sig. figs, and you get 6.1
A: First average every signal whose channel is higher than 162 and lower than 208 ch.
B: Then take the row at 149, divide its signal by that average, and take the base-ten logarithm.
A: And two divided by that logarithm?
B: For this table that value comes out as -27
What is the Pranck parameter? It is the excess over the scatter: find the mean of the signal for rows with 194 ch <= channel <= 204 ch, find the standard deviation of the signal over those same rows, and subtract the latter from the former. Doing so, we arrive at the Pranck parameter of 136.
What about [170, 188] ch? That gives 114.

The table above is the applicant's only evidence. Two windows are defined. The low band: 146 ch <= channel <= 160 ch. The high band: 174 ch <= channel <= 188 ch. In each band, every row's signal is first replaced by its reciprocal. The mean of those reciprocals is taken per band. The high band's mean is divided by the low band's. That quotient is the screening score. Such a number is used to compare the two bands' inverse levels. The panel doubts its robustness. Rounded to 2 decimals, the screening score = 0.88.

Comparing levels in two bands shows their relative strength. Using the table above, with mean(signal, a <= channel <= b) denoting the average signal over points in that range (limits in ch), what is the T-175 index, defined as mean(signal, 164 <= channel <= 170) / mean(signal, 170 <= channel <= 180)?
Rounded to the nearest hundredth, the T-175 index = 0.98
